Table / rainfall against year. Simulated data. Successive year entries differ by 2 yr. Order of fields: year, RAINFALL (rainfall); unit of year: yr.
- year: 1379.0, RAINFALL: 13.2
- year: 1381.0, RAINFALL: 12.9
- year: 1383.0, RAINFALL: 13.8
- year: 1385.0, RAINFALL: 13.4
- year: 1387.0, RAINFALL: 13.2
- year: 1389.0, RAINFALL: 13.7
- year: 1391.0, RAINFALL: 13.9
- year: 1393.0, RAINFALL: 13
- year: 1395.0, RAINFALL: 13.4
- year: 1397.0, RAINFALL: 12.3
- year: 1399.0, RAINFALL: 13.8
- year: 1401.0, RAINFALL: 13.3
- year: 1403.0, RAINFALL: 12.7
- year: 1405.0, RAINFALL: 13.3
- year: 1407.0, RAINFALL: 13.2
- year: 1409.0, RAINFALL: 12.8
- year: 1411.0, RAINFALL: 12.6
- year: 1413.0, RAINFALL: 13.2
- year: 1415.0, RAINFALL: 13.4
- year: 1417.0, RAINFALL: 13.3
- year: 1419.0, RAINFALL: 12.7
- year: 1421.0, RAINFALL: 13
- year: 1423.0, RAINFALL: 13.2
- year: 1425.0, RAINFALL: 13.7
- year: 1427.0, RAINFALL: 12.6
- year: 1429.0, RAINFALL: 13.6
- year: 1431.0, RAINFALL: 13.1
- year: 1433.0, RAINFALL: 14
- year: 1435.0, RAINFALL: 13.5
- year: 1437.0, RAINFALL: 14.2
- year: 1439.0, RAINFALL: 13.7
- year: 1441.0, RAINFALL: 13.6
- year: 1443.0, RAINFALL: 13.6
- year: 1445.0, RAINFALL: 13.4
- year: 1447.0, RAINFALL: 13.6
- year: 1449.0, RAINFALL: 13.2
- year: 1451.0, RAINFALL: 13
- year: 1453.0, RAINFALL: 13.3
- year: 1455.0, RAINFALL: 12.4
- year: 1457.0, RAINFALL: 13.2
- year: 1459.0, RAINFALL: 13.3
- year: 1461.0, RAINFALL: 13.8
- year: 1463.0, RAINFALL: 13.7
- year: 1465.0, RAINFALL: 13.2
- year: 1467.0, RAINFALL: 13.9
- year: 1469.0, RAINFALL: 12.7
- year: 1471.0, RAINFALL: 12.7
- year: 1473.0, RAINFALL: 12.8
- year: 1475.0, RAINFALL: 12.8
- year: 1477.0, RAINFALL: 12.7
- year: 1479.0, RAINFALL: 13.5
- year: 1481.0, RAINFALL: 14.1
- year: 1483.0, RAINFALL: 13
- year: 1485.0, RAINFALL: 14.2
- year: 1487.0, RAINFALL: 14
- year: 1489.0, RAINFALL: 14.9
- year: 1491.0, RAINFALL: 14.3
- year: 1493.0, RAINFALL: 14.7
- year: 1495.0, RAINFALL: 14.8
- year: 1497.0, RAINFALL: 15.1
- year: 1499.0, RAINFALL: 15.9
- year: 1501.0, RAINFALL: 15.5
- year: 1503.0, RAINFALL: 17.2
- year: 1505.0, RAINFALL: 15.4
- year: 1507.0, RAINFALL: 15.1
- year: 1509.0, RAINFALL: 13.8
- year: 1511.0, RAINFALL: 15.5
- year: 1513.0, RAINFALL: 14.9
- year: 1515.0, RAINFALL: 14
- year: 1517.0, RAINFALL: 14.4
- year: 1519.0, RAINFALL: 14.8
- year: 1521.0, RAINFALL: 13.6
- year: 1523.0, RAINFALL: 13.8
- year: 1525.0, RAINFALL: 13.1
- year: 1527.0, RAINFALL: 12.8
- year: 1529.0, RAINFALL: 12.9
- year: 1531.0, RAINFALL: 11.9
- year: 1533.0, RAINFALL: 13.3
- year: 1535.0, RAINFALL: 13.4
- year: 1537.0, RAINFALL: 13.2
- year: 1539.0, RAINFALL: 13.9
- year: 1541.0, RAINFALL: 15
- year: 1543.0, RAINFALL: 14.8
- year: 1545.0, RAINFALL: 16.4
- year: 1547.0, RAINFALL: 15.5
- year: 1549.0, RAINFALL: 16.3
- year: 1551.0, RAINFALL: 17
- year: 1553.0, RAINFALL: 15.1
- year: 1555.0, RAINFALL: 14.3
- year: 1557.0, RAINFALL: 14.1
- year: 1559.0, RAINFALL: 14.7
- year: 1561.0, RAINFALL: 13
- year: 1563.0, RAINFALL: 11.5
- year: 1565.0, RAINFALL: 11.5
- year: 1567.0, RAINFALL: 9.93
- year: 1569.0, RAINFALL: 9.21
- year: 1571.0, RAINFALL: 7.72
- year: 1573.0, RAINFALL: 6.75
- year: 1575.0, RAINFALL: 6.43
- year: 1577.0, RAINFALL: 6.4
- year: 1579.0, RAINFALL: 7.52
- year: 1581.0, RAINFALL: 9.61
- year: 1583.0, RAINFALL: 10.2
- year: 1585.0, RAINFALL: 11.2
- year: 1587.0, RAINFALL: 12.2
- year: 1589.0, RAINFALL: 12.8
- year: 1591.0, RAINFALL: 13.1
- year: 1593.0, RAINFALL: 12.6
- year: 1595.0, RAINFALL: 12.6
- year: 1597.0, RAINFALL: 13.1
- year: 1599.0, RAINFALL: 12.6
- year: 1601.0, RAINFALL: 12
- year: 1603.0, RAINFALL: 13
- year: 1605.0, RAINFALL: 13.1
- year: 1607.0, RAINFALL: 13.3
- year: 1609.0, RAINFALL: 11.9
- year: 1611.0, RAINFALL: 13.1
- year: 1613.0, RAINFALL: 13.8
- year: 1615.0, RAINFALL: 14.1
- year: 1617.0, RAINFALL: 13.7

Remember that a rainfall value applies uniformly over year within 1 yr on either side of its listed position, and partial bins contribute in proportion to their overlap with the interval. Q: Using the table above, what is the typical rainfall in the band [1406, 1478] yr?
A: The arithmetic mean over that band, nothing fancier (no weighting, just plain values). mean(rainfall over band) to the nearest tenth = 13.2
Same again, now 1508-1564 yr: 14.2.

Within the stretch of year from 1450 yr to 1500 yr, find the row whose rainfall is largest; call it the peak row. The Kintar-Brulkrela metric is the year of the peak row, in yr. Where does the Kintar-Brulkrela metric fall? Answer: 1499.0 yr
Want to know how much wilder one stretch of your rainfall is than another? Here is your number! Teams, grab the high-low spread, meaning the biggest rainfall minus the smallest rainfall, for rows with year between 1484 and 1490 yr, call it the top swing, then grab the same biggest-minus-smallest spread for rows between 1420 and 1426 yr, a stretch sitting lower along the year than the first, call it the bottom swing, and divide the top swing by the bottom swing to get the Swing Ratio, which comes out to 1.29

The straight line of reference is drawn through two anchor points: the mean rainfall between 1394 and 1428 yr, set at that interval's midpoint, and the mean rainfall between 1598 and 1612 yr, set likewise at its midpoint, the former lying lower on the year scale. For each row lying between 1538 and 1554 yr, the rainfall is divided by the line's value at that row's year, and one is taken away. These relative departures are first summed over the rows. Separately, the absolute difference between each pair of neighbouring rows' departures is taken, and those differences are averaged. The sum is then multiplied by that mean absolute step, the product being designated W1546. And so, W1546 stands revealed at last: 0.13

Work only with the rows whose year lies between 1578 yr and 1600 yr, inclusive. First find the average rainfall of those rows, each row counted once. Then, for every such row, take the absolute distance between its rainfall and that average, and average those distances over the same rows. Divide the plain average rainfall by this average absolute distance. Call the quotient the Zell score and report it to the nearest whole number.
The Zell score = 8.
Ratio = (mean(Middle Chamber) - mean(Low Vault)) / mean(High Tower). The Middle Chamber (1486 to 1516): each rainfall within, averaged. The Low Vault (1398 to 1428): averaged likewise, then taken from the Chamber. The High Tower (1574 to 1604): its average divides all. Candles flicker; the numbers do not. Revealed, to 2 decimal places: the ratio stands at 0.17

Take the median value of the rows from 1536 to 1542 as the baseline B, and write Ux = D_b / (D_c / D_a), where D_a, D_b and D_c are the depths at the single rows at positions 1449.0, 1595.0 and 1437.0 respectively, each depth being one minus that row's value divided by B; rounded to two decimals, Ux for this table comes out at -0.22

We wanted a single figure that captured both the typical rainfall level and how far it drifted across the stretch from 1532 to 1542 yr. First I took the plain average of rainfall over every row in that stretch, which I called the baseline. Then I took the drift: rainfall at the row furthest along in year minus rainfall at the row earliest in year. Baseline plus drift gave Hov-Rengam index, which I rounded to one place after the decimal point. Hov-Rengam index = 15.5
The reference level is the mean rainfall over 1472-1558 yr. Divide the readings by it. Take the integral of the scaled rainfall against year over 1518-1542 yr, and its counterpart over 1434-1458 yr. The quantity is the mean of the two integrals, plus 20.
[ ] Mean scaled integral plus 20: 42.4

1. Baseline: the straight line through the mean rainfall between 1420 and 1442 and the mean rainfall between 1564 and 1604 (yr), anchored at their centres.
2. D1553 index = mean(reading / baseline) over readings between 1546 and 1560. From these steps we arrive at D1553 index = 1.37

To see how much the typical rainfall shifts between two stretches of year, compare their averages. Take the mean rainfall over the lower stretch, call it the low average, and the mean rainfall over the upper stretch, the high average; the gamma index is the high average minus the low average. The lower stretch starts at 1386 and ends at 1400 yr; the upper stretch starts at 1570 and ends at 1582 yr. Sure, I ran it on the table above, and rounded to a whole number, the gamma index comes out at -6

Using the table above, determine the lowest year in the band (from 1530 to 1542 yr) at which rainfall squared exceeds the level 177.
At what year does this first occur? 1535.0 yr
